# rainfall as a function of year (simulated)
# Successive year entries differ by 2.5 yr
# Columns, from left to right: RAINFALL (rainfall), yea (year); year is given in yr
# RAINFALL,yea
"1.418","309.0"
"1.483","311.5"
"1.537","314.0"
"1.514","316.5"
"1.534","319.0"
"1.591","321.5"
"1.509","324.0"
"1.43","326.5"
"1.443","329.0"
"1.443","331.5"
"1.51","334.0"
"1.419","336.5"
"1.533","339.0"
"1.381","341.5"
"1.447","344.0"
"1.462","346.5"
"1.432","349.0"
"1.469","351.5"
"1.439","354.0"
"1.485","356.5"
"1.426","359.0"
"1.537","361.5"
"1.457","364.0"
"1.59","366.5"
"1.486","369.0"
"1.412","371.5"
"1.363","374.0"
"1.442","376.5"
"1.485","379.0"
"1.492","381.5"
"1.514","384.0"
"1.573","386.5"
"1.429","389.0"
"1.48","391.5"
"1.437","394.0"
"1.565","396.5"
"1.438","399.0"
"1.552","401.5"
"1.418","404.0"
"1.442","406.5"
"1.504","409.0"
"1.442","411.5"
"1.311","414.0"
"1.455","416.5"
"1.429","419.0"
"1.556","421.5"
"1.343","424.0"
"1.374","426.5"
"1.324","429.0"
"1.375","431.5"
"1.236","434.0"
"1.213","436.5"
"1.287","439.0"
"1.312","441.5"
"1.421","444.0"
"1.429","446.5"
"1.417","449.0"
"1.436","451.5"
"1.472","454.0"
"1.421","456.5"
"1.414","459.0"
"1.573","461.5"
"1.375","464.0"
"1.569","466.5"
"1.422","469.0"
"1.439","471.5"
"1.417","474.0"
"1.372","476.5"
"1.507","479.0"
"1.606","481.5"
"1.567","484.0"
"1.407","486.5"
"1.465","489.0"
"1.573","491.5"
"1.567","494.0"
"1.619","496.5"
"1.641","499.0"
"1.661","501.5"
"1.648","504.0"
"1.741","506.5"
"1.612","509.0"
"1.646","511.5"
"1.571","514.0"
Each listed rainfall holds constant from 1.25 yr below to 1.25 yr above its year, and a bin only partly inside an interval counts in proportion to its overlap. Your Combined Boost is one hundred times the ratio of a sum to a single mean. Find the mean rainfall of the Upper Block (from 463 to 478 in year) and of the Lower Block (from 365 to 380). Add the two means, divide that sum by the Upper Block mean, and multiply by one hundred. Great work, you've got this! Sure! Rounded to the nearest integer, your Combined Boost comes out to 202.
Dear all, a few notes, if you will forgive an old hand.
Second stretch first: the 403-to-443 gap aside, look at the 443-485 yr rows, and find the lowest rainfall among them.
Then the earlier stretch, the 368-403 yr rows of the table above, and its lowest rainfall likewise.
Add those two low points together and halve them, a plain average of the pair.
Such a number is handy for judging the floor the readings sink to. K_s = 1.37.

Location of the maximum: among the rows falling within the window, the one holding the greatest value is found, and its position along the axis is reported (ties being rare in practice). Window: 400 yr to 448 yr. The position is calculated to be 421.5 yr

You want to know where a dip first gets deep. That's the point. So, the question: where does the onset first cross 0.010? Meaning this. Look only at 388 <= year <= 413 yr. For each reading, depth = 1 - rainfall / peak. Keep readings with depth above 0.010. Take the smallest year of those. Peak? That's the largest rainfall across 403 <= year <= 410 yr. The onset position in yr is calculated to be 389.0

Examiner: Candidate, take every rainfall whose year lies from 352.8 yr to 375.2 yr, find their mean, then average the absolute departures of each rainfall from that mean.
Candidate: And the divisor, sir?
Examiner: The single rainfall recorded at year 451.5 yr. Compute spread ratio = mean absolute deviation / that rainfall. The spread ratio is 0.036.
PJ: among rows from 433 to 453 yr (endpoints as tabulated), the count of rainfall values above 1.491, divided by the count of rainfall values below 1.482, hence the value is 0.00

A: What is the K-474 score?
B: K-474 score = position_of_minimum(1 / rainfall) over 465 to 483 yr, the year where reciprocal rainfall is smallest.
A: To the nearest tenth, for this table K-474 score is 481.5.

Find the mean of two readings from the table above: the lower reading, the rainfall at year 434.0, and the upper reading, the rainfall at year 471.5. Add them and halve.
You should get 1.34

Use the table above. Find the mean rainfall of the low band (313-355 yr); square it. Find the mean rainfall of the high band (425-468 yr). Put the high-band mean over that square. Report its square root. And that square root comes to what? 0.799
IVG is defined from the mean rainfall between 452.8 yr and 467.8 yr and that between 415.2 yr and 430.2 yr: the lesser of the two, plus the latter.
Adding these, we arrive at 2.83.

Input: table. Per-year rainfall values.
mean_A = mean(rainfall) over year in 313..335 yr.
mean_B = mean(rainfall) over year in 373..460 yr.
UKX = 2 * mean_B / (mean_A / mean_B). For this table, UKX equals 2.70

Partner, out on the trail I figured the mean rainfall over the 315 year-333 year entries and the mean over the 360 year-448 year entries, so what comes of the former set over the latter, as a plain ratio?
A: 1.04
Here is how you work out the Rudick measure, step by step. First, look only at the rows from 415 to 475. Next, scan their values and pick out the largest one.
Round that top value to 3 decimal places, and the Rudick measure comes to 1.573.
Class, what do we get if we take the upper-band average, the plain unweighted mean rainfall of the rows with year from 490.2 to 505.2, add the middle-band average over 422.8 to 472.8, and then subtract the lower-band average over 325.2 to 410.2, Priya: 1.54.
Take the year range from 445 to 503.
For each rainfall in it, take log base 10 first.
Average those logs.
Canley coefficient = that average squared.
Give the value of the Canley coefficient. 0.030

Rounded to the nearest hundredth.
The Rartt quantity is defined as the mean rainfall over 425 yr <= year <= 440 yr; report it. 1.30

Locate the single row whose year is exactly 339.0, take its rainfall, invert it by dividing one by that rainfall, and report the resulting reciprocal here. 0.652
